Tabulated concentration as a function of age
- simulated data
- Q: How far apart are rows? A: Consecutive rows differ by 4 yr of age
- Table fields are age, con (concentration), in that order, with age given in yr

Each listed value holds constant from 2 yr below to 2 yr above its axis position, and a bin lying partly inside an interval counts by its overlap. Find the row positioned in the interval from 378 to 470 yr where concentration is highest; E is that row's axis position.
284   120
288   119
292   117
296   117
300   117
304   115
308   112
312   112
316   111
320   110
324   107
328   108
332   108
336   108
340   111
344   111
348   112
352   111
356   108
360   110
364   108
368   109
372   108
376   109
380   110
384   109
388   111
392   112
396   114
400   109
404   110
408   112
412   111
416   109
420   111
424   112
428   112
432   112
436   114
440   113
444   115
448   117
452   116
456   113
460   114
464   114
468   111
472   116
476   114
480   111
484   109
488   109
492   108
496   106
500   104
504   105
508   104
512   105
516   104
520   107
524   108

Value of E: 448 yr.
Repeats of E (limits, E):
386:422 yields 396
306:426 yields 396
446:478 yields 448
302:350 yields 304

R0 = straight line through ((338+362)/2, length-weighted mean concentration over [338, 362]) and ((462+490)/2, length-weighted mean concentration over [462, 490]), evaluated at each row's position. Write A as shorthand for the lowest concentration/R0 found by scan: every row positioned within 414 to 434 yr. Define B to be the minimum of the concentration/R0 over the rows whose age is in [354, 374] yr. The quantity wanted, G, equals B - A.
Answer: -0.004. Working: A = 0.979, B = 0.975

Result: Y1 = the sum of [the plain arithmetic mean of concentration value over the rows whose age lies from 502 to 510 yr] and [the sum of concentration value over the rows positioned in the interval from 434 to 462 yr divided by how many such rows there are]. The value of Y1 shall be 219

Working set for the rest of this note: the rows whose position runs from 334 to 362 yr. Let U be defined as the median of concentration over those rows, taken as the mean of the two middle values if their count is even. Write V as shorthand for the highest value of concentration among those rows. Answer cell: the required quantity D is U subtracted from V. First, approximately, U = 111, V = 112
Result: 1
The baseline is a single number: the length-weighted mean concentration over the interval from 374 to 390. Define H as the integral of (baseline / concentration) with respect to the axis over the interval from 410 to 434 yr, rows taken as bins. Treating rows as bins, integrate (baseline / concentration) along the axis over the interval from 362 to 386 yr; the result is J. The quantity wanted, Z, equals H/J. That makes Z 0.979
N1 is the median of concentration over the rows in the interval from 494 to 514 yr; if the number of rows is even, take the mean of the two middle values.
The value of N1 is 105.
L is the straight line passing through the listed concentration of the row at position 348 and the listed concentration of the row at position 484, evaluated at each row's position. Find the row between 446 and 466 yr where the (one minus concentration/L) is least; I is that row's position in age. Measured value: 448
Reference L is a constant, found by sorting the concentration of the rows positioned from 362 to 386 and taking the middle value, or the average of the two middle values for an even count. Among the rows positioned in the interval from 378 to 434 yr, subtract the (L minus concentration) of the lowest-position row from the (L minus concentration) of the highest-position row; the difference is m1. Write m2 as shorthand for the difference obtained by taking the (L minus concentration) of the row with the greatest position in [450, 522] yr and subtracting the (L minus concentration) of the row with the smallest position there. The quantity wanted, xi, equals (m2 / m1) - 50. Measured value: -54.5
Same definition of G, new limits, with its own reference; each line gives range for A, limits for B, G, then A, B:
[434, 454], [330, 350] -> -0.034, 1.013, 0.979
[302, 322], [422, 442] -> 0.006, 0.999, 1.005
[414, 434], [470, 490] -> -0.007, 0.979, 0.972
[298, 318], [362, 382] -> -0.033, 1.008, 0.975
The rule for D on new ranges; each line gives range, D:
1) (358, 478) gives 5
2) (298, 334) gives 6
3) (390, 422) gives 3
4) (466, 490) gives 5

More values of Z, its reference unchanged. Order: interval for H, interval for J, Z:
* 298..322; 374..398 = 0.982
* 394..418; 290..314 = 1.037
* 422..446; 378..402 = 0.981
